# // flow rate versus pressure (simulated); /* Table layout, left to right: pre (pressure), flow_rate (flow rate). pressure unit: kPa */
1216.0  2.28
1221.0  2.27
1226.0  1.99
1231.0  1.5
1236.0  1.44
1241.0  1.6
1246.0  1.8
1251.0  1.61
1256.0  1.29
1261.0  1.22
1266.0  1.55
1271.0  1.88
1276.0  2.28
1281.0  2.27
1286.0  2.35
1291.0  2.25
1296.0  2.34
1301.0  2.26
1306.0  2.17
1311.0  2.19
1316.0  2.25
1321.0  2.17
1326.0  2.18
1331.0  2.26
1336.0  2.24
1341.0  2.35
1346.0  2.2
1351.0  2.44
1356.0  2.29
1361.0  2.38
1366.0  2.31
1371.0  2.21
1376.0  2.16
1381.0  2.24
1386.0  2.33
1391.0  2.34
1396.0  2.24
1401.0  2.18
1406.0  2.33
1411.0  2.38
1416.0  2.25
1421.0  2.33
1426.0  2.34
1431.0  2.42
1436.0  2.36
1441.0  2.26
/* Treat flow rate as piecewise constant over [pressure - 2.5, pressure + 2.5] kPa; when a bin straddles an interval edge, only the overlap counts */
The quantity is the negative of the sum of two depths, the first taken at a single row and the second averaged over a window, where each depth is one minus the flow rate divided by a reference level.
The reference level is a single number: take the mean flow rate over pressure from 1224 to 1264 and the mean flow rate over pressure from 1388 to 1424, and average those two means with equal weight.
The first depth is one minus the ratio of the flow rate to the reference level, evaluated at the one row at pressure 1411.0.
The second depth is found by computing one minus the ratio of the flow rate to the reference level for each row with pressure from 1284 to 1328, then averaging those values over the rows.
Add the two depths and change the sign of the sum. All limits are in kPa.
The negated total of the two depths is 0.40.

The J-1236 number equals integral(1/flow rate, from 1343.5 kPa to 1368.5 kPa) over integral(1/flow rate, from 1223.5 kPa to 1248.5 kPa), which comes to 0.71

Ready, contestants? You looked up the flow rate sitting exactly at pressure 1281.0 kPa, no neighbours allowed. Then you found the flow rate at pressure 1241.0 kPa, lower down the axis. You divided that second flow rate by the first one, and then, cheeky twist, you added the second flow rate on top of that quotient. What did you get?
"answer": 2.30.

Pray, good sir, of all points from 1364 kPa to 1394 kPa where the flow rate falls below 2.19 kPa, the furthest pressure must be 1376.0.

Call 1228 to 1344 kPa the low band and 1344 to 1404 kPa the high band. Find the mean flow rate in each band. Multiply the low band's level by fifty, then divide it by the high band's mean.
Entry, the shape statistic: 43.4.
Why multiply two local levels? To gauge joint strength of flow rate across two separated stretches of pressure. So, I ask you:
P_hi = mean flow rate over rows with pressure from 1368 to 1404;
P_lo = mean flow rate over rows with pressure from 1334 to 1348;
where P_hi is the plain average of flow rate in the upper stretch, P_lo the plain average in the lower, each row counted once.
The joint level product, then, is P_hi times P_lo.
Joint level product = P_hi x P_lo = 5.1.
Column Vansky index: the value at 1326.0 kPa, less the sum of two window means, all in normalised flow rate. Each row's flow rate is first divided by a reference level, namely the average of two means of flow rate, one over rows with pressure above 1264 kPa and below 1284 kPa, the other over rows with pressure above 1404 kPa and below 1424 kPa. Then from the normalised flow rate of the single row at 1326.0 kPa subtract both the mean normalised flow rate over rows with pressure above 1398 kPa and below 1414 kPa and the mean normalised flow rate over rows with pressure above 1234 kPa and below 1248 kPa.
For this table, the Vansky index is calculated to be -0.80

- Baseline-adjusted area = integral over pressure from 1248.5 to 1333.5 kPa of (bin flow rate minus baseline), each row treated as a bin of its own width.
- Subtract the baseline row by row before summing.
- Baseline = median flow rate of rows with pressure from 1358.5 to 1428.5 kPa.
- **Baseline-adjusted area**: -25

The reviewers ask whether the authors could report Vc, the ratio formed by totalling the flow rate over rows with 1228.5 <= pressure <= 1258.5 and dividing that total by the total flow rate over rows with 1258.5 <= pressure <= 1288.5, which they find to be 0.80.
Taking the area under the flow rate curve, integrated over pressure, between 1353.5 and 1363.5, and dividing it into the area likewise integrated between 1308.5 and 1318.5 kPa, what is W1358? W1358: 0.95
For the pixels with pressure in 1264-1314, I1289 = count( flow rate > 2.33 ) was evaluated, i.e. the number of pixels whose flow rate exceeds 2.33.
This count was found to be 2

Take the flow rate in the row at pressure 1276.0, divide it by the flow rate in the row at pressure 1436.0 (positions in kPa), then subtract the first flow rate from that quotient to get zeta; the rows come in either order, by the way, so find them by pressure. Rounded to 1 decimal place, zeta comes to -1.3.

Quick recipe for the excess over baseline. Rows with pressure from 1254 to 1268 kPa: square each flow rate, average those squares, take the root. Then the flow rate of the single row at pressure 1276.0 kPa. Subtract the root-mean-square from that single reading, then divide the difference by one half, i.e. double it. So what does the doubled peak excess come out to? 1.8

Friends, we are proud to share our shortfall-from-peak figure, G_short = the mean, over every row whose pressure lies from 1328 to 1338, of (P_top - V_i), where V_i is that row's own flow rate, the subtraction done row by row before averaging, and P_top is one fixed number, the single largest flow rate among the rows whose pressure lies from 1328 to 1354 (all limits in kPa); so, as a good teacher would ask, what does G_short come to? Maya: 0.19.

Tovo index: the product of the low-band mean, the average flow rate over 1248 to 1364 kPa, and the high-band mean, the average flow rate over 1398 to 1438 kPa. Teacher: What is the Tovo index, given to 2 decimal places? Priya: 4.89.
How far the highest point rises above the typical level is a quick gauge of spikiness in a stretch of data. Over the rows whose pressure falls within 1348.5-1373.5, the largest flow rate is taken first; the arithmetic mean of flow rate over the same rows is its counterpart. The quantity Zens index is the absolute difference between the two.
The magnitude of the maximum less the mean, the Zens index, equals 0.11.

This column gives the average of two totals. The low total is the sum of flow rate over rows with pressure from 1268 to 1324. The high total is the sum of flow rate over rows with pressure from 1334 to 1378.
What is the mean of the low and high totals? 22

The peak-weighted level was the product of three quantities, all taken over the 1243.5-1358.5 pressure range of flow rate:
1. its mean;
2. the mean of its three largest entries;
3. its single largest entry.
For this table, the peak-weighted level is 12.1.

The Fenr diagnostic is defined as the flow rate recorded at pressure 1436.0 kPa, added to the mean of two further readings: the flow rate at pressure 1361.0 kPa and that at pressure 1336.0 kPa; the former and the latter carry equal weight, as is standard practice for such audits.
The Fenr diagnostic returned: 4.67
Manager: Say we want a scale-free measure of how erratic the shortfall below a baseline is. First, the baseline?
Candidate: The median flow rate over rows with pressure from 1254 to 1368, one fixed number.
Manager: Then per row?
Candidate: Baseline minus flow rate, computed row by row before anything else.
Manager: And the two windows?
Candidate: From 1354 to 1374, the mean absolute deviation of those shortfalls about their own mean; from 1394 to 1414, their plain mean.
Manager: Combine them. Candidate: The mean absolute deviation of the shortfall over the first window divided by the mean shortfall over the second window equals -1.5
